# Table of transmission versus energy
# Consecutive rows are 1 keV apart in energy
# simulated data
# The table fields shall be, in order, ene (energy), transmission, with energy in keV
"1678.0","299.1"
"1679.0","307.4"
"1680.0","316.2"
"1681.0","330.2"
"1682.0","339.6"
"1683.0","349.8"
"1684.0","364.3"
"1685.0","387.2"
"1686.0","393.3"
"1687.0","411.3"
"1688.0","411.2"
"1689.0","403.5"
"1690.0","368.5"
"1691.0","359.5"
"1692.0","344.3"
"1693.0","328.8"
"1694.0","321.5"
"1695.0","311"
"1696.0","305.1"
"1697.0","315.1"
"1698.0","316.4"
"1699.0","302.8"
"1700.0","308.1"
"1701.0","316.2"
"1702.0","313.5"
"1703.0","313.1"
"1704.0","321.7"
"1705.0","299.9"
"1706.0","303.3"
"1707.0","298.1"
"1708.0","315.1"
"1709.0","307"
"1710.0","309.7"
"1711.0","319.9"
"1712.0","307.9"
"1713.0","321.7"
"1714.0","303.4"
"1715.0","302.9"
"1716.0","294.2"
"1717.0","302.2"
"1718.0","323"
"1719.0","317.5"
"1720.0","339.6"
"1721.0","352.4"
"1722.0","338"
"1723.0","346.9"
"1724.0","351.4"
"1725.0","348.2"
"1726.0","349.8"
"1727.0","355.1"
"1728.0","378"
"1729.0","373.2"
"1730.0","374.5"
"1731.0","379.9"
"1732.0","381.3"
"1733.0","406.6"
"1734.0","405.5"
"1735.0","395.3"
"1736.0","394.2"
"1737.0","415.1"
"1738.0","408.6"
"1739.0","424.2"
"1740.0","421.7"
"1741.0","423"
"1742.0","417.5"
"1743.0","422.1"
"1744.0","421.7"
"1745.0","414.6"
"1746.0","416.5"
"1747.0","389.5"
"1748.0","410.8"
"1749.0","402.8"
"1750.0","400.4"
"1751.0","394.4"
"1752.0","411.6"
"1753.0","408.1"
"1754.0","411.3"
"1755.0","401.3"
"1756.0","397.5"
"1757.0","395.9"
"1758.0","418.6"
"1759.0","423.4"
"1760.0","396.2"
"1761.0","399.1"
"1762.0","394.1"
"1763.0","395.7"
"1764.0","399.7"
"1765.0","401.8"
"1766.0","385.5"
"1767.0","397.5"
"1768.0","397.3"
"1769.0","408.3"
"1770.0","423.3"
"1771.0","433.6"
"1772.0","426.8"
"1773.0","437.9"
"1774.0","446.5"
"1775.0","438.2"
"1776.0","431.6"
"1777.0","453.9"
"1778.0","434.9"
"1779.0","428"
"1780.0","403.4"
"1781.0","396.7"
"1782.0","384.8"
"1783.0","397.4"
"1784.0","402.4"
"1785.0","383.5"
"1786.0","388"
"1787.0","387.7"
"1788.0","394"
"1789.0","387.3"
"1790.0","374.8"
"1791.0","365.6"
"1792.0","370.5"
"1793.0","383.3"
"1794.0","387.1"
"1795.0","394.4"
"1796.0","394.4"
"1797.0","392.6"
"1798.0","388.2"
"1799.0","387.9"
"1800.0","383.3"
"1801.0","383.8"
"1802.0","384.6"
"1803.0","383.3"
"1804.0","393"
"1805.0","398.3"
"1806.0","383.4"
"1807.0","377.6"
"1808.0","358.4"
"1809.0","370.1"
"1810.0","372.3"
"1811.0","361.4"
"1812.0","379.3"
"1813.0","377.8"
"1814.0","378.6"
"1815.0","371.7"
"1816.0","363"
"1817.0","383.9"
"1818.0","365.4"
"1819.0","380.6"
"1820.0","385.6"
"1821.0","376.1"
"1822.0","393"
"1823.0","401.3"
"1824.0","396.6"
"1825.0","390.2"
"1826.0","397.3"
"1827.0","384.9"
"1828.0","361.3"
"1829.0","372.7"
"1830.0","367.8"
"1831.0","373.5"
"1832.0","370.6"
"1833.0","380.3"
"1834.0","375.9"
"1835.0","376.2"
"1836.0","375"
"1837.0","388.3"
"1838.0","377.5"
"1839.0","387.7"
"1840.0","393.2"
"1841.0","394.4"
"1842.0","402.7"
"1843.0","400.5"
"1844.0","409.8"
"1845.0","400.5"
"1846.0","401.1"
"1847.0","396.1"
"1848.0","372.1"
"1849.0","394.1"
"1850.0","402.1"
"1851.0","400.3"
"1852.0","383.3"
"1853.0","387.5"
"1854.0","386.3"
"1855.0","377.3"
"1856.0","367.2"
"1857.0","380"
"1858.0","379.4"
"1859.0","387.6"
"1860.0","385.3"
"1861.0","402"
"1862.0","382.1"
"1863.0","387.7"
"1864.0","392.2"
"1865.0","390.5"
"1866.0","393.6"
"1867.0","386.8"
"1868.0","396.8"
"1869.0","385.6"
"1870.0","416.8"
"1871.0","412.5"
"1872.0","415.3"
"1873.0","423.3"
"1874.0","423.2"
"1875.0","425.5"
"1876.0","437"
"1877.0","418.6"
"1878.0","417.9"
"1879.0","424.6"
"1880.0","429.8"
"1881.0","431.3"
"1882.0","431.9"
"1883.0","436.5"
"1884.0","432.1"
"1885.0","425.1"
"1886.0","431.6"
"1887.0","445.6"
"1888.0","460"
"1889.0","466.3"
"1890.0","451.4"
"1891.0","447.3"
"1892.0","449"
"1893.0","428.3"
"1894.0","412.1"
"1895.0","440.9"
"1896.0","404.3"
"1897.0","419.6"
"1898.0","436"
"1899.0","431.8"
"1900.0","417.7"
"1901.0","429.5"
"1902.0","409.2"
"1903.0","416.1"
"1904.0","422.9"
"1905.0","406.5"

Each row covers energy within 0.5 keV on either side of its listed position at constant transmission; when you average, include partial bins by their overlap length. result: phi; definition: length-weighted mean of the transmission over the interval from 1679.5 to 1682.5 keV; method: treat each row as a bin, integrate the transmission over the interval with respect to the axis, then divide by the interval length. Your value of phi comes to 329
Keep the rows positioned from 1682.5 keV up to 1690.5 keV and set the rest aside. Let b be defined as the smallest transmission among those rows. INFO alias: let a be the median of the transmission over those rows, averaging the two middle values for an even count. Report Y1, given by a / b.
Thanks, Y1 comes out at 1.12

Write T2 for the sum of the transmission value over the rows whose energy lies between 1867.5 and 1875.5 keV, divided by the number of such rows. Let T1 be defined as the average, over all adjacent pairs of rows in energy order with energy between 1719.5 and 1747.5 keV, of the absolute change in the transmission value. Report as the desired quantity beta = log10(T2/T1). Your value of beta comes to 1.71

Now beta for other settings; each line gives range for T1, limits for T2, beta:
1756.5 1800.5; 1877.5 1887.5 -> 1.68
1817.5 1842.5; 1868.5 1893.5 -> 1.72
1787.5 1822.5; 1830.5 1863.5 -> 1.68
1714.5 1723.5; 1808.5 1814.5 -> 1.47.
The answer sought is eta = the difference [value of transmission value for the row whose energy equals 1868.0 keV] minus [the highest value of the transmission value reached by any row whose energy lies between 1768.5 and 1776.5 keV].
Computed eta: -50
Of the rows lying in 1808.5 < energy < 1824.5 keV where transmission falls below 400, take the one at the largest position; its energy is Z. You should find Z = 1824.0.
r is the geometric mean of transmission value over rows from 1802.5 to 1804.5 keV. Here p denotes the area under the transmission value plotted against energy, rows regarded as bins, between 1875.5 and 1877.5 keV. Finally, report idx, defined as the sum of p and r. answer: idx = 1244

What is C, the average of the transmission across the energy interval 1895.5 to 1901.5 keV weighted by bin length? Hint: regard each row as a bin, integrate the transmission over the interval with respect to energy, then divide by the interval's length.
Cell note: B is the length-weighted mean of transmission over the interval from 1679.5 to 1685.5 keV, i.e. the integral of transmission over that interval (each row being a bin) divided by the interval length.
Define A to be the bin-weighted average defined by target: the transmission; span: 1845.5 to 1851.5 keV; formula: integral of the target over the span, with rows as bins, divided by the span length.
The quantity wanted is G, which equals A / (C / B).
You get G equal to 324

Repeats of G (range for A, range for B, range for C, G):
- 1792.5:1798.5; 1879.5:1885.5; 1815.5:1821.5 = 447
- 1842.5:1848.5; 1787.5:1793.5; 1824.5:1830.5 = 397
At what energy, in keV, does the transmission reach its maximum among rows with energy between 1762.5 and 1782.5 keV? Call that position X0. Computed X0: 1777.0 keV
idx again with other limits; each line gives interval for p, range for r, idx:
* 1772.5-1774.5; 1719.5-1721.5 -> 1230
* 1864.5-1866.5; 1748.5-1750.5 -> 1186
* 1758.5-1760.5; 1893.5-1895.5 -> 1246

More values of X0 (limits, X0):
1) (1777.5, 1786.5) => 1778.0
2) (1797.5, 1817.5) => 1805.0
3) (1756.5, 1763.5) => 1759.0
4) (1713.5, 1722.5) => 1721.0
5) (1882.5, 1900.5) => 1889.0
